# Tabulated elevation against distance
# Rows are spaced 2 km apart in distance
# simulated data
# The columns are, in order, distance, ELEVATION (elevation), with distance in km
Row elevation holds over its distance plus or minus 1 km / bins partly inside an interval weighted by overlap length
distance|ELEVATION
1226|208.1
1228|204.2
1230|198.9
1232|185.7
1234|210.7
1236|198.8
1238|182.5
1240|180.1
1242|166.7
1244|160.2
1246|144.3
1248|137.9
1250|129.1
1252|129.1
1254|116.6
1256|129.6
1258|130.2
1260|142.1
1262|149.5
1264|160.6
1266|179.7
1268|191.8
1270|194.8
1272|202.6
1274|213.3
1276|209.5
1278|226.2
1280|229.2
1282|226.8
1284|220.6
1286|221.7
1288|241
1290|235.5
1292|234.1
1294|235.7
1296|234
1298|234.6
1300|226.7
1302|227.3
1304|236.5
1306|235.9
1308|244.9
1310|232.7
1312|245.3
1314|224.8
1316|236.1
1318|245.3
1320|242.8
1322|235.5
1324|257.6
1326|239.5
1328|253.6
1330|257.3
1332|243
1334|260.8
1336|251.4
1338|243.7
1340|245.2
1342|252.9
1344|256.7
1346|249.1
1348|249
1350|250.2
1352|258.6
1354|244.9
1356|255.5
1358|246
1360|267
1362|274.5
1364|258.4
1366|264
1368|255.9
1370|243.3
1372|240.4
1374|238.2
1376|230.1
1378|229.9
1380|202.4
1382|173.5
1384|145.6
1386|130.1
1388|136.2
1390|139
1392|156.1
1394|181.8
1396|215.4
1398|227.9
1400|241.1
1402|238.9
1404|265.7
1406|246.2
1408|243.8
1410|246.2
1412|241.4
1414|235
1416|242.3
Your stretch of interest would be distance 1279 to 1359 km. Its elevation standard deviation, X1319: 11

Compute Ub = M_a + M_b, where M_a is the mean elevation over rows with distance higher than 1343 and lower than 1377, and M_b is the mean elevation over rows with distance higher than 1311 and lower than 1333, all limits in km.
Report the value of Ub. 496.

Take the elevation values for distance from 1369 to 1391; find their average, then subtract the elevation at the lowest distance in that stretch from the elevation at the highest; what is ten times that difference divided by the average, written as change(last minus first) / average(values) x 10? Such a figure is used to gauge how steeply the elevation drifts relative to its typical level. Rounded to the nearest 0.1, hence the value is -5.4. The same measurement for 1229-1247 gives -3.0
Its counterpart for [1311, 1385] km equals -4.1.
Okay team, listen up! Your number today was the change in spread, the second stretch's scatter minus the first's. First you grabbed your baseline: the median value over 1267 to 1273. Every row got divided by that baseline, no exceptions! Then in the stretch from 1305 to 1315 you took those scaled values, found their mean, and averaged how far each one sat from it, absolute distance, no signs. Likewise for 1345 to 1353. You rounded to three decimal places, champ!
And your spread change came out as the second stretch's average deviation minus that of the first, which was -0.017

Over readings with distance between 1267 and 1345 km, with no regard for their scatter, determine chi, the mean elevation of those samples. 235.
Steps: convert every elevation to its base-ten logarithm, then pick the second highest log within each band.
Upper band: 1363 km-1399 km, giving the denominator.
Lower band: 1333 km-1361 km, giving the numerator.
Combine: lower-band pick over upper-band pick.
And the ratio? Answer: 1.00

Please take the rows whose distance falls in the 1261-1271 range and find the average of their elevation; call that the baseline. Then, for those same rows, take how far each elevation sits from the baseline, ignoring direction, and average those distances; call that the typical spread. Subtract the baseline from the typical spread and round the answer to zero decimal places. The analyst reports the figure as -159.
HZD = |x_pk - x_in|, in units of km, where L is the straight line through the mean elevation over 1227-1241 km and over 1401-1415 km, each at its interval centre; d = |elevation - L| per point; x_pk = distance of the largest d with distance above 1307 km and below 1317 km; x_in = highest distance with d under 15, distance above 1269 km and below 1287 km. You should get 22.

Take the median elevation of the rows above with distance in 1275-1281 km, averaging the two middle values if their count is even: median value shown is 226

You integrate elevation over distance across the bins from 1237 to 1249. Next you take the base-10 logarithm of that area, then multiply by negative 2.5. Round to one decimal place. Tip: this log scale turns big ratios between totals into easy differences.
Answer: -8.2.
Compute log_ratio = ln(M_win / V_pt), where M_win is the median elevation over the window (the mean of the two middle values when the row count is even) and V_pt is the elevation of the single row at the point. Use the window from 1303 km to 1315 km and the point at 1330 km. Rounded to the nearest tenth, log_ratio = -0.1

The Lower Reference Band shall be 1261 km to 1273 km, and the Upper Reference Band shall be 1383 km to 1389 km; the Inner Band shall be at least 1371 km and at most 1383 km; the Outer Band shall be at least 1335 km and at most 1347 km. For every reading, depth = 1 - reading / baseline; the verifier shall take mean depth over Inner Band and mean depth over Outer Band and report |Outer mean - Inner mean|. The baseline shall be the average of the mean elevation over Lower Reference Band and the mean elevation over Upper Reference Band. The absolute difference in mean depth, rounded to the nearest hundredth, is 0.19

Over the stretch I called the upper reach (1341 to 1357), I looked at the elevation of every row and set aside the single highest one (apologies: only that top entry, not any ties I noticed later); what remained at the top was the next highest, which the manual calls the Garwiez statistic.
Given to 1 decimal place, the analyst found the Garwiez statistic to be 256.7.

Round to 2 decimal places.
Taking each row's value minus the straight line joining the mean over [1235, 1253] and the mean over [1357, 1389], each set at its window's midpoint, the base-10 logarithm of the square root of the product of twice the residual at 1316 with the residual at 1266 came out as 1.47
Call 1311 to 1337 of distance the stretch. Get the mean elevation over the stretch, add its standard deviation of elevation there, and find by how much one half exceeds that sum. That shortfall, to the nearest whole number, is -255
